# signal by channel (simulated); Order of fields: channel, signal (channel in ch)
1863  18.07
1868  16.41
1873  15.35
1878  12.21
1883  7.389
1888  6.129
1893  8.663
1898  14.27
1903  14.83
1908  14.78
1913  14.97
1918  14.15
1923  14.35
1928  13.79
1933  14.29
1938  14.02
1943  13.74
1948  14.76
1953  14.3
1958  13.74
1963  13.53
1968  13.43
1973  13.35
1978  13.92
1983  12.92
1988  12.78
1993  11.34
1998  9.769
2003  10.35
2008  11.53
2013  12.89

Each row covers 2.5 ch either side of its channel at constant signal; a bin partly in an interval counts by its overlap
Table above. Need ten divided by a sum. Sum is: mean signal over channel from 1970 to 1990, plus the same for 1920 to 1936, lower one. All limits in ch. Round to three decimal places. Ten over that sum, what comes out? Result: 0.365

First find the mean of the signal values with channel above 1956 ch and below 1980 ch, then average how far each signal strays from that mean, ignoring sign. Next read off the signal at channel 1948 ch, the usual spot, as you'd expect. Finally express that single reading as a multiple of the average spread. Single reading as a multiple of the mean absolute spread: 78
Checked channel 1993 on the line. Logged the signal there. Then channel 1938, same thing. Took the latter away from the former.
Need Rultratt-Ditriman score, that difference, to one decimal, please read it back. -2.7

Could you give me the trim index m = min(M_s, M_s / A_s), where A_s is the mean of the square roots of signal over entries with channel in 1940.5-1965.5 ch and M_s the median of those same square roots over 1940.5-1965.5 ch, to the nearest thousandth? 0.990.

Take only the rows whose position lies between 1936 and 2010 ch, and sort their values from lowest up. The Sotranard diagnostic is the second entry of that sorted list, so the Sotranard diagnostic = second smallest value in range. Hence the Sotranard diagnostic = 10.35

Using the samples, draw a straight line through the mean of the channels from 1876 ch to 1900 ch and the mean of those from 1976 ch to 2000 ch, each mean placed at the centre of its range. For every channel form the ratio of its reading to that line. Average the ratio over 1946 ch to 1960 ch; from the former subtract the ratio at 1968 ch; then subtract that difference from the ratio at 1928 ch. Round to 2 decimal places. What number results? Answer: 1.18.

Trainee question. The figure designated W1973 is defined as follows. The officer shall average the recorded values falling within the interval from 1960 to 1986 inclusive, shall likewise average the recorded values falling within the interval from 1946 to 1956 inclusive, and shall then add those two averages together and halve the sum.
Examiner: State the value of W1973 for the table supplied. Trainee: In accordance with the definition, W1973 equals 14.0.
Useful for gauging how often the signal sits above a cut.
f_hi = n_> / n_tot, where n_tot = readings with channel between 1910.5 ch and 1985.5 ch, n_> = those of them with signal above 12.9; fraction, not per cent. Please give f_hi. 1.00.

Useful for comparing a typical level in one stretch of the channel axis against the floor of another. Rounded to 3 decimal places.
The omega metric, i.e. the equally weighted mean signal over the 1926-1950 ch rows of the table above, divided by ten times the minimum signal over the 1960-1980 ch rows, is 0.106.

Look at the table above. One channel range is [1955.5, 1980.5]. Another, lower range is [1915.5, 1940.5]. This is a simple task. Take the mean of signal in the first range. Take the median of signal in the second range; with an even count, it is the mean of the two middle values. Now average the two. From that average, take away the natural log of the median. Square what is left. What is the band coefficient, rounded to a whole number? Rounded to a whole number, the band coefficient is 126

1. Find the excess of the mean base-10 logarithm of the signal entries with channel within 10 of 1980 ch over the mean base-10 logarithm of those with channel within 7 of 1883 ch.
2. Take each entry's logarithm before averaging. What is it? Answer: 0.21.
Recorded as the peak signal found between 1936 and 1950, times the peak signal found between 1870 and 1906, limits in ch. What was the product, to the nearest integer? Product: 227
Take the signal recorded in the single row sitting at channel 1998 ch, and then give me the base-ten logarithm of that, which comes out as 0.99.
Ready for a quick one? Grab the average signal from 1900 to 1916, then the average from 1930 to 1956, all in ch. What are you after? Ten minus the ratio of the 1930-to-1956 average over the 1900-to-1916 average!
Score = 9.04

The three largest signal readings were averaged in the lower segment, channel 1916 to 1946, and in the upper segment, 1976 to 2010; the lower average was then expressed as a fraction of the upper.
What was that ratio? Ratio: 1.08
